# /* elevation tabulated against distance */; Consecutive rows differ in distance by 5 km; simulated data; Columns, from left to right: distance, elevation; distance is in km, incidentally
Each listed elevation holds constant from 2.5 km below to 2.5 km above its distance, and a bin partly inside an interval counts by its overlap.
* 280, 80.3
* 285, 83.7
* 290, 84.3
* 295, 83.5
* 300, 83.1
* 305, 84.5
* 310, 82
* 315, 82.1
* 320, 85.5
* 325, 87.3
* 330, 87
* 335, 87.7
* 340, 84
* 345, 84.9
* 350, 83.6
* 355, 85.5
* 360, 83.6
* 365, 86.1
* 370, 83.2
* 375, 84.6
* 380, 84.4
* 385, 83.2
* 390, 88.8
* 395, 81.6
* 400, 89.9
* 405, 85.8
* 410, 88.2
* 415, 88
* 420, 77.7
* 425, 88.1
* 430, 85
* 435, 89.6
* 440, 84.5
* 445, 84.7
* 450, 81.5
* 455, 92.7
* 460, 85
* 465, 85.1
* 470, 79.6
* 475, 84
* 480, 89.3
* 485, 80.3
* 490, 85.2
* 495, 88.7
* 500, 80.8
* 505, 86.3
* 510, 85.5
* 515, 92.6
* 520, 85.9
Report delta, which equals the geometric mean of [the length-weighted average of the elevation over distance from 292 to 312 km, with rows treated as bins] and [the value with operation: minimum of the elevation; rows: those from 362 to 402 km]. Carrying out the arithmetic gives 82.5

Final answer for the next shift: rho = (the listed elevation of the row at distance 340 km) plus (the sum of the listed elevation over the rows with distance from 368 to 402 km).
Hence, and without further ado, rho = 680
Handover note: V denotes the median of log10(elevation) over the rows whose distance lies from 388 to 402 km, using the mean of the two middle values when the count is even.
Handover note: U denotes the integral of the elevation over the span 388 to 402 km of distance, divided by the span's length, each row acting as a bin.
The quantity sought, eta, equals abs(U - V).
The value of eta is 84.6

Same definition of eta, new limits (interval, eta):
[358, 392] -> 82.9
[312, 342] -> 83.6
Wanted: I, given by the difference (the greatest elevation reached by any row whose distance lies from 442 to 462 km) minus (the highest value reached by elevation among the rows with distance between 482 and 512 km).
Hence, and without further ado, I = 4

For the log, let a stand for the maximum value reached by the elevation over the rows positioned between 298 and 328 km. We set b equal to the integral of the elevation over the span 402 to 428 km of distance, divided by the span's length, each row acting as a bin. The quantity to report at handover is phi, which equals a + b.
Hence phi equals 173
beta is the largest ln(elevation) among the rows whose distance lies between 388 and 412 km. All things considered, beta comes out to 4.50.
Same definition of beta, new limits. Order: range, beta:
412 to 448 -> 4.50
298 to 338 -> 4.47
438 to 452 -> 4.44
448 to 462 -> 4.53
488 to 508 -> 4.49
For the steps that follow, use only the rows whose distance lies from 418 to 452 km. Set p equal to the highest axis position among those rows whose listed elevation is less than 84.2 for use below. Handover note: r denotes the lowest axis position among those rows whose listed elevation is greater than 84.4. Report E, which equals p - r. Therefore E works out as 25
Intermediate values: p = 450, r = 425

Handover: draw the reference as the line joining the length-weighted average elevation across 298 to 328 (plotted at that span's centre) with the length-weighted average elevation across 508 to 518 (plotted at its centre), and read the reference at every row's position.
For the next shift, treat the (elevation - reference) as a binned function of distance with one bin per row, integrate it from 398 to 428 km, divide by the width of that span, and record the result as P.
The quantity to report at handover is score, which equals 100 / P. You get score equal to -245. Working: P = -0.4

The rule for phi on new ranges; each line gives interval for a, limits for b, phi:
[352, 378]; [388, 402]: 173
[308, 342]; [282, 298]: 171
